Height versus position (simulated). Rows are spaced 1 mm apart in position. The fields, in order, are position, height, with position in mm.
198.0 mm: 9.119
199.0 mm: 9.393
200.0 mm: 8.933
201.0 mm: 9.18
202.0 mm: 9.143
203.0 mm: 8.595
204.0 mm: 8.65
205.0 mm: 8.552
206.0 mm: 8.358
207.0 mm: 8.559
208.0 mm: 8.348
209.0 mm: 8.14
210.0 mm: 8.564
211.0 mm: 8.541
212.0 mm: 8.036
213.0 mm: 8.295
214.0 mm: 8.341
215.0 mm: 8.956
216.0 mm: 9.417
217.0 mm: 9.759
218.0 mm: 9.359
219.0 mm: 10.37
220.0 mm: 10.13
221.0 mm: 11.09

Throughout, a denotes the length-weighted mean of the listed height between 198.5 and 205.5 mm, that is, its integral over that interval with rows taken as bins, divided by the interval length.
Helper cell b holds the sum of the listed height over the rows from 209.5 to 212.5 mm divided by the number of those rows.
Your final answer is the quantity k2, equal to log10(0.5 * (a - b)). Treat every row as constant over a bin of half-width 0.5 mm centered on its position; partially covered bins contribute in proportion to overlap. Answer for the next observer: -0.57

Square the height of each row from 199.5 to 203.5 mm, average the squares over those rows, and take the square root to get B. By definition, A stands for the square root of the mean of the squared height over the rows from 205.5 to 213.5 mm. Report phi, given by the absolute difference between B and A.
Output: 0.61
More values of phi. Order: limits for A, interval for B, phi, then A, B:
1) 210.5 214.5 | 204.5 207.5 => 0.18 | 8.3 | 8.49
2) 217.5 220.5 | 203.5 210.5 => 1.51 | 10.0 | 8.45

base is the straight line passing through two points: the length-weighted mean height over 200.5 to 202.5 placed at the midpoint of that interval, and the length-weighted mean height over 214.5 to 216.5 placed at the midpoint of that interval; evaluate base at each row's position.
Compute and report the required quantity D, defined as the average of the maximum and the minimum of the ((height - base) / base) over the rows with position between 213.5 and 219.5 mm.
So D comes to 0.018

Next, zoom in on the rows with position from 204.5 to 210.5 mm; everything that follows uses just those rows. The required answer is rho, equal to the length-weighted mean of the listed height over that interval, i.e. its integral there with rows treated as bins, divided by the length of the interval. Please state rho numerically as 8.42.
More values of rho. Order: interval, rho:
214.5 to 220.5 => 9.67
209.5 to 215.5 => 8.46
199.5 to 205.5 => 8.84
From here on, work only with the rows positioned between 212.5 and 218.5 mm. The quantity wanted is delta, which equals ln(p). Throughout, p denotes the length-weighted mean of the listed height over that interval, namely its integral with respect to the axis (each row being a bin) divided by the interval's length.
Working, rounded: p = 9.02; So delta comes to 2.20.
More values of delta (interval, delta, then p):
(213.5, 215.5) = 2.16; 8.65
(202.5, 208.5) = 2.14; 8.51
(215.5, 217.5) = 2.26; 9.59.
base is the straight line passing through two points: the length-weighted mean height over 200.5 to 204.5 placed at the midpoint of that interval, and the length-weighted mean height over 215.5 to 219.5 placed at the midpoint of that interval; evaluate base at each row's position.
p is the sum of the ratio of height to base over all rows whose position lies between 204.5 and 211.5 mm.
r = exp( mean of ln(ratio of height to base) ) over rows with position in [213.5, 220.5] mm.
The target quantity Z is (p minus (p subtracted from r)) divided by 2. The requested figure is 5.9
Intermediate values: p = 6.4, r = 0.97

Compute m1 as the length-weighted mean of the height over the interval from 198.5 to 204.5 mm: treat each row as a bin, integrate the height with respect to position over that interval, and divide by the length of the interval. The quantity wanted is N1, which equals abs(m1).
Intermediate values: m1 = 8.98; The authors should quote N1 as 9.0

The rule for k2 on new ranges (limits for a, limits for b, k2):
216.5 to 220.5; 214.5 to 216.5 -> -0.44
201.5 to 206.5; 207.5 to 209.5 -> -0.68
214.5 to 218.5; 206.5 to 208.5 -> -0.34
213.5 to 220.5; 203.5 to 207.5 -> -0.33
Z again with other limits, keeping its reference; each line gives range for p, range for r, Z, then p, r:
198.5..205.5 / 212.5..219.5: 6.6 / 7.0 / 0.95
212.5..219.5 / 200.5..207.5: 6.2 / 6.7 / 0.97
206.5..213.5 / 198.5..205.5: 5.8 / 6.3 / 1.01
